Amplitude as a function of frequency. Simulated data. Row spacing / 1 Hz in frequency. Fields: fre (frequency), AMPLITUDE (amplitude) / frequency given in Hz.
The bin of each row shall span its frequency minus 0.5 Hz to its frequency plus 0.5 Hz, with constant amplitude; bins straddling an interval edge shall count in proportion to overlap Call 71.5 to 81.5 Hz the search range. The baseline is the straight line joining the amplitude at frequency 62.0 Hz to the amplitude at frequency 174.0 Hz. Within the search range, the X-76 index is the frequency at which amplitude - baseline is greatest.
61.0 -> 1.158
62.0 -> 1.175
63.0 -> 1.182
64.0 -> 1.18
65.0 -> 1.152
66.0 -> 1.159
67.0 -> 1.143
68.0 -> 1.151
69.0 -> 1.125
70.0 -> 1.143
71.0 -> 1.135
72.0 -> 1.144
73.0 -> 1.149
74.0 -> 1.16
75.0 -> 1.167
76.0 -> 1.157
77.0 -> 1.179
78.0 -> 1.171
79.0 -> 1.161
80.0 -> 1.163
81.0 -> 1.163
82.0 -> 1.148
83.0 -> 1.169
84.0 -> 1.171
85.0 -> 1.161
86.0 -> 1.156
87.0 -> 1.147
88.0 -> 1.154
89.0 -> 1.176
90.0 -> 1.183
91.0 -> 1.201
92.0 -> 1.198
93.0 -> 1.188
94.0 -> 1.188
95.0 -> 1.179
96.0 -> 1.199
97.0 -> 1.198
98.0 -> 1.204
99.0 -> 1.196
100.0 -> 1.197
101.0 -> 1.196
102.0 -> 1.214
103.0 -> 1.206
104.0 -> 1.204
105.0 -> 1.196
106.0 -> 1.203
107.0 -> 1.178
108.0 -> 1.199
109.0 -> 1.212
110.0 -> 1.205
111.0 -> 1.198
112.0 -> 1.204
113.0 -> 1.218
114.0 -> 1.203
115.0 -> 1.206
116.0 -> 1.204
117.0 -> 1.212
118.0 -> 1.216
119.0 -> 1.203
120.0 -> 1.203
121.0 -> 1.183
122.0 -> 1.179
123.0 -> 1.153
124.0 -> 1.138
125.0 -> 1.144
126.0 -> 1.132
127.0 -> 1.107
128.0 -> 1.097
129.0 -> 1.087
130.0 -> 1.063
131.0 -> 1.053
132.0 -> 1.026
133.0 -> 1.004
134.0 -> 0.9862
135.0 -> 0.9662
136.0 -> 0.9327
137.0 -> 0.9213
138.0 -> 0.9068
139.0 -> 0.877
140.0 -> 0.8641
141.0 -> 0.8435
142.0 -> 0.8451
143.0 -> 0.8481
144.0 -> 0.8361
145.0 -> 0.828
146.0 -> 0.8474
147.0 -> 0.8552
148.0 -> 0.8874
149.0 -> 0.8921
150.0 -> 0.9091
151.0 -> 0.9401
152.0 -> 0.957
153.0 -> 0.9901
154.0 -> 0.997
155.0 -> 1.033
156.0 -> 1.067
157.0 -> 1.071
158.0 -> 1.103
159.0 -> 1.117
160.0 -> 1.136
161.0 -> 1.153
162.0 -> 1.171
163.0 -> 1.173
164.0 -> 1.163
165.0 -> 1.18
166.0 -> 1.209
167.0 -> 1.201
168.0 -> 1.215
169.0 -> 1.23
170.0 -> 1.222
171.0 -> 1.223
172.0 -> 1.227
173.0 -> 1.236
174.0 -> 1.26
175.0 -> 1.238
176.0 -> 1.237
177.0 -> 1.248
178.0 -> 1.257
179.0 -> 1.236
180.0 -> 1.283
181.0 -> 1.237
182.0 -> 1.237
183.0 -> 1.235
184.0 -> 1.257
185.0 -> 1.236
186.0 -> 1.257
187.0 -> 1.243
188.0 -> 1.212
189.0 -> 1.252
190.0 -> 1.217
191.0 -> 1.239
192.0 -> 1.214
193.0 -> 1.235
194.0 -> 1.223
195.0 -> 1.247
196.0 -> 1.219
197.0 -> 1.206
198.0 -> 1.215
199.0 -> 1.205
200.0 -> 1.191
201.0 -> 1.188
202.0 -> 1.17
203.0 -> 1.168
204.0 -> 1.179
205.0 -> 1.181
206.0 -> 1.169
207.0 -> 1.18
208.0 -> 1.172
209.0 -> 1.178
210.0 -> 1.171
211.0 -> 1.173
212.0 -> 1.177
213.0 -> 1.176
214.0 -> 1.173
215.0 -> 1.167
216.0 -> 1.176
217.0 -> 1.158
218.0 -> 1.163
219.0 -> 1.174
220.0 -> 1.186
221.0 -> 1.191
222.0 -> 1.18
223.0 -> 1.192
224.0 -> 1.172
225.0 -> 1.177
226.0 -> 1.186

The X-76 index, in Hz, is 77.0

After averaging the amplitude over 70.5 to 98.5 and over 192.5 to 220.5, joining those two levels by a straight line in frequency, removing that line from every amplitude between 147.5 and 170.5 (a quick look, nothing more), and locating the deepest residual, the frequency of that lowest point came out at 148.0 Hz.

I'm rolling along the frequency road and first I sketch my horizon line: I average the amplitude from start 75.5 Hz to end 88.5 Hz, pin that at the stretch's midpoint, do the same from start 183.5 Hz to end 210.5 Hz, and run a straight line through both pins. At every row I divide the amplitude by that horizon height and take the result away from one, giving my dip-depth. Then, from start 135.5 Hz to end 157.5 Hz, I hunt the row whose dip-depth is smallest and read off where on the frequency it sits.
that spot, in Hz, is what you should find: 157.0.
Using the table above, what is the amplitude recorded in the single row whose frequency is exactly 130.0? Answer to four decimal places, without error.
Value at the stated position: 1.0630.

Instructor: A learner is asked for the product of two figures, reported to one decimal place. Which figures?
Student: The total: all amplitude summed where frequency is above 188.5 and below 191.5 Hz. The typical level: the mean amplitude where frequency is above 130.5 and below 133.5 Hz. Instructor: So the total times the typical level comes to 3.8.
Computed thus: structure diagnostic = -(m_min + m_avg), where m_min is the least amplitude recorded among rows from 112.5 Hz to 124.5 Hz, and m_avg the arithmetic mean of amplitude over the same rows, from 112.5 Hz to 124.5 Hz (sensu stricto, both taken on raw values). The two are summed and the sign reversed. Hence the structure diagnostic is -2.33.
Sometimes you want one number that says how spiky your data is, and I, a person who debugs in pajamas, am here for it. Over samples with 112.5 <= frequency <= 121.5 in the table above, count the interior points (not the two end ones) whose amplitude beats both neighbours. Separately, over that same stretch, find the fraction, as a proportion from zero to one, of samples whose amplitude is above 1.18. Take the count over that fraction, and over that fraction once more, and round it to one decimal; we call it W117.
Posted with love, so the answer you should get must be 2.0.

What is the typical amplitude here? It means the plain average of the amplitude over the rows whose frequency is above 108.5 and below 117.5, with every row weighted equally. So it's 1.21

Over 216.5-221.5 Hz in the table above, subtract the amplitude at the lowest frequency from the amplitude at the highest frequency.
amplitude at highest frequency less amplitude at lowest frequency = 0.033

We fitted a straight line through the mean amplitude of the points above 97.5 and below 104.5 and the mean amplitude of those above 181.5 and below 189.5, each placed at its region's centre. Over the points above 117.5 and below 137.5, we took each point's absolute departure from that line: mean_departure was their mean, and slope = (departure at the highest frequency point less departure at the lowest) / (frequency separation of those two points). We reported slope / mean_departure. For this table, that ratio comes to 0.12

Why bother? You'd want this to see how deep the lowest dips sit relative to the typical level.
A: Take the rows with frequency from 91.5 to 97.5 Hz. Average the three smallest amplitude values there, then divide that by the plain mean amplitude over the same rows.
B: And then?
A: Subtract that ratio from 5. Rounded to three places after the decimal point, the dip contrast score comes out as 4.006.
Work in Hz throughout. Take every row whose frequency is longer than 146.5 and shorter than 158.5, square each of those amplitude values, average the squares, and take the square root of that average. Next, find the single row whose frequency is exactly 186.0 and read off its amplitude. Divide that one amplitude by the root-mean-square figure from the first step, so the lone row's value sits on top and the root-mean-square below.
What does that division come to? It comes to 1.28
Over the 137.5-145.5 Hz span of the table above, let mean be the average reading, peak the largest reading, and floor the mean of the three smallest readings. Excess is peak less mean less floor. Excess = -0.785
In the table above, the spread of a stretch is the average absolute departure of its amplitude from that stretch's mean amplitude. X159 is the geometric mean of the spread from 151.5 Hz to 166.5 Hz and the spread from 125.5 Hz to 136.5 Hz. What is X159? 0.059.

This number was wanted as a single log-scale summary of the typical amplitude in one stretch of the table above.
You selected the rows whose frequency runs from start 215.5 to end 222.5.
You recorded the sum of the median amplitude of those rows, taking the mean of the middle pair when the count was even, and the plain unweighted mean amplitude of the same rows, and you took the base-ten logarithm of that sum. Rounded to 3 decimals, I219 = 0.371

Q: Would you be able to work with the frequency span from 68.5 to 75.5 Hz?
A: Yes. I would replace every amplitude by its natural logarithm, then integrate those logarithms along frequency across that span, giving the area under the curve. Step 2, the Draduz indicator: 0.95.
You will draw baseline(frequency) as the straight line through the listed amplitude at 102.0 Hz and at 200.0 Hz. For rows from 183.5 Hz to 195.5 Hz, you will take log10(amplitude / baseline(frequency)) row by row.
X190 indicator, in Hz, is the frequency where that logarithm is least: 188.0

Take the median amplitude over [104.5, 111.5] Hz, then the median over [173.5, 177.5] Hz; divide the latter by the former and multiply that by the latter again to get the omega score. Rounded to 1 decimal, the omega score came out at 1.3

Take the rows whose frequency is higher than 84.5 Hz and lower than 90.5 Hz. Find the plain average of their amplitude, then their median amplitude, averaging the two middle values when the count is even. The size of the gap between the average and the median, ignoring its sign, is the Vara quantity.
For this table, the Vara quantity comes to 0.0043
